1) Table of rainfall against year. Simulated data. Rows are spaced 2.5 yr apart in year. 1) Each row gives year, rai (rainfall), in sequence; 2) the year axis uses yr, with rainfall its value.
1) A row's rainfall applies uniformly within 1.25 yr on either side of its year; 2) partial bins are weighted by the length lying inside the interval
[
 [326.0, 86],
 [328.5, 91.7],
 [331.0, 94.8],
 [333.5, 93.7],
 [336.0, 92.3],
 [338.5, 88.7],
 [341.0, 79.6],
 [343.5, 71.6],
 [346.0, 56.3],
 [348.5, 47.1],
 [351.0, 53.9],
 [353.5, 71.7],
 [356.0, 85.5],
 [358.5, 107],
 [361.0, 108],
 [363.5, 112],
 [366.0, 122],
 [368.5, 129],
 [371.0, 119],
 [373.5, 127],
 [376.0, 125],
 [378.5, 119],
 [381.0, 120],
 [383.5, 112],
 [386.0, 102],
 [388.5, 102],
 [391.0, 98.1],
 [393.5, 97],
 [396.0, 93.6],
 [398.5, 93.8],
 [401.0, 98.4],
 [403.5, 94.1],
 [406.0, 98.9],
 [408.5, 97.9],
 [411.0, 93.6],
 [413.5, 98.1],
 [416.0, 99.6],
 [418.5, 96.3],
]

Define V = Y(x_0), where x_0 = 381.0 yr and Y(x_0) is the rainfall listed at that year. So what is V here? 120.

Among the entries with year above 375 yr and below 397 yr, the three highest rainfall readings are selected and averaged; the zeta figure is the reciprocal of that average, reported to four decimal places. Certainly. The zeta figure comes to 0.0082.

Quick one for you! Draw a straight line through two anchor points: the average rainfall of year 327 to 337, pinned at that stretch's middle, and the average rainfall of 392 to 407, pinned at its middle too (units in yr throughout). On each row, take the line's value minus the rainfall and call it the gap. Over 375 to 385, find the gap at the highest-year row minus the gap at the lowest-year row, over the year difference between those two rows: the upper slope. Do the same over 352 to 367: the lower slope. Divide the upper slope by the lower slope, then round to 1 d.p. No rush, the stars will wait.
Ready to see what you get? -0.4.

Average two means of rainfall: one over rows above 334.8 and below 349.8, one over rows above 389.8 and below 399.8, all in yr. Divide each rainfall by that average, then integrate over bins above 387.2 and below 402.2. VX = 17.3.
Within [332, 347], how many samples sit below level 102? 6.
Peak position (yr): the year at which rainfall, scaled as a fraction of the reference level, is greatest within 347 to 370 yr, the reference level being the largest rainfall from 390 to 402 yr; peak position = 368.5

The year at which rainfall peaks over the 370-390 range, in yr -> 373.5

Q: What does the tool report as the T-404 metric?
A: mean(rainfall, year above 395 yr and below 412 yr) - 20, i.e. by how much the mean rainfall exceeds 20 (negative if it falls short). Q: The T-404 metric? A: 76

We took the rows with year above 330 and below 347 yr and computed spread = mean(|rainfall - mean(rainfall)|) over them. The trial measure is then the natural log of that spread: 2.4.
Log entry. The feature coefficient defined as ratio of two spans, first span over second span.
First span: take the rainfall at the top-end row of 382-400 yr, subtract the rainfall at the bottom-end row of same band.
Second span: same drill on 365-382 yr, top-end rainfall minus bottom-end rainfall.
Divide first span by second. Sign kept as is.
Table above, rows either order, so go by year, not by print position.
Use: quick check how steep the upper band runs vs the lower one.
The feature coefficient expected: 9.1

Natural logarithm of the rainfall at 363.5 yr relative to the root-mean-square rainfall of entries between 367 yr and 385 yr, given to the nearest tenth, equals -0.1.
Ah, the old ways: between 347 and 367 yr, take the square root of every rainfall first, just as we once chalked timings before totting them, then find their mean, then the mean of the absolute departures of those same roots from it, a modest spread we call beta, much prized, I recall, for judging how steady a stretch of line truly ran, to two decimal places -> 1.31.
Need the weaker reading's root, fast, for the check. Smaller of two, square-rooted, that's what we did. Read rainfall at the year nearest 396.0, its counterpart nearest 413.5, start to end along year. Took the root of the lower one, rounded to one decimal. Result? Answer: 9.7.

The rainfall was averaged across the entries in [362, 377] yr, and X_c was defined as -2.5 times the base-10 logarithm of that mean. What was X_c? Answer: -5.22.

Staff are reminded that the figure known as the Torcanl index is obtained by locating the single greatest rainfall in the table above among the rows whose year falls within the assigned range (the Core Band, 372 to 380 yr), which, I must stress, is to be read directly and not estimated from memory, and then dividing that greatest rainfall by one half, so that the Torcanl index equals 254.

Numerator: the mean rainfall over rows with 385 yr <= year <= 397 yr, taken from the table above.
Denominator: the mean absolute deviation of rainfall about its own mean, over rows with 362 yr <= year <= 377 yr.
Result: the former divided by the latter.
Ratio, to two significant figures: 21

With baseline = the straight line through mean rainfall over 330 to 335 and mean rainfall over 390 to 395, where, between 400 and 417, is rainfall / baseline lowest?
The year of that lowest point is 411.0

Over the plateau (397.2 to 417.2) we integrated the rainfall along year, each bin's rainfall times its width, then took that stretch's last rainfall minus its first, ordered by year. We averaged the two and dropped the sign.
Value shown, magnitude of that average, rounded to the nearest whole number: 971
